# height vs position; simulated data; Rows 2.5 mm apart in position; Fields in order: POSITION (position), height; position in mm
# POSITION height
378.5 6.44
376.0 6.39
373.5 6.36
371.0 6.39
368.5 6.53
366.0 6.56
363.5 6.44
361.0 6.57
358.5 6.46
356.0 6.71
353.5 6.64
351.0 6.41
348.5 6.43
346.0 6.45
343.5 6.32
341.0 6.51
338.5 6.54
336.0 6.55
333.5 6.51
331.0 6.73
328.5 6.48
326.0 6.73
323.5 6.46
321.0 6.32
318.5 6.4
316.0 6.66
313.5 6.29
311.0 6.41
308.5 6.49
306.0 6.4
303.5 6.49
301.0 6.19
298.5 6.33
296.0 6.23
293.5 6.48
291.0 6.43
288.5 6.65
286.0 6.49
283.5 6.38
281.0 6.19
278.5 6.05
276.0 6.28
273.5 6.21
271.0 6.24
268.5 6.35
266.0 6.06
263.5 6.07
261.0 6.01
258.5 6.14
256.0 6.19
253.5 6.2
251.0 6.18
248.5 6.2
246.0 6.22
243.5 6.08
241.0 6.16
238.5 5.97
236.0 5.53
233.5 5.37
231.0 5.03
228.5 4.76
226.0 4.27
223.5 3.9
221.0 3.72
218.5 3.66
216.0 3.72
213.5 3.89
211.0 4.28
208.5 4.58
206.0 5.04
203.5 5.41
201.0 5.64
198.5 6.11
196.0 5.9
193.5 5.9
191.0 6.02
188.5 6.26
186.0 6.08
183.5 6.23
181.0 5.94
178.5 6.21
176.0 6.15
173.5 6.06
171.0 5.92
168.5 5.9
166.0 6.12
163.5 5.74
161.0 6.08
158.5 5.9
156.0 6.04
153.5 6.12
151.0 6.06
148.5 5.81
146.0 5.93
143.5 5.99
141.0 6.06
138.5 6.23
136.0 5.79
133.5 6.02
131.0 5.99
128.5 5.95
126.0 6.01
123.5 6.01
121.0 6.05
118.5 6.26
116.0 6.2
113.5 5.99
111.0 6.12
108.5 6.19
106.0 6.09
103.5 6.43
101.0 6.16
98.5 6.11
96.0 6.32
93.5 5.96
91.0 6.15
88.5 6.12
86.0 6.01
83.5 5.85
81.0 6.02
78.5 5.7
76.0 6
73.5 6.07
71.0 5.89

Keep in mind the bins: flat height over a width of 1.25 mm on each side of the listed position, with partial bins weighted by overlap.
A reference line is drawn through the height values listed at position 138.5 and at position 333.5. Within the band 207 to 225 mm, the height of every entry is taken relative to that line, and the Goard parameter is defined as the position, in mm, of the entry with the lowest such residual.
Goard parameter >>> 218.5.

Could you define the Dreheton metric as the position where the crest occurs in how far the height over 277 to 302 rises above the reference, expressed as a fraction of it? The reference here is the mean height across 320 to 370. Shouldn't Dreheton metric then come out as 288.5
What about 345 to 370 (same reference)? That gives 356.0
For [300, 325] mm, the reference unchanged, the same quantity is 316.0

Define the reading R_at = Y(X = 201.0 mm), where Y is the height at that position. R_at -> 5.64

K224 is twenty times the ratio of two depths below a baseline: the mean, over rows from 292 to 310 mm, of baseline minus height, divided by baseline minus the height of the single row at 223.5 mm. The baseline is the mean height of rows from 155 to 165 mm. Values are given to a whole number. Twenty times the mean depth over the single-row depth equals -4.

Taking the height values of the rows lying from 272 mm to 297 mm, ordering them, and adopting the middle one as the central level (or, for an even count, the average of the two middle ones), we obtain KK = 6.33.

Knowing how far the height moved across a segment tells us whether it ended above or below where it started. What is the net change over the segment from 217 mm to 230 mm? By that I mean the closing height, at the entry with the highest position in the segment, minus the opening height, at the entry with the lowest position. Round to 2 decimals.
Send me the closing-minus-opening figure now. 1.10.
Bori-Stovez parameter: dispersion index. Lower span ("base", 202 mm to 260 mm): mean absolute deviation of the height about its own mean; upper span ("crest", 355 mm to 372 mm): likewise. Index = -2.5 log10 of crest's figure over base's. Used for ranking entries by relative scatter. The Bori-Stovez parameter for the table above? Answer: 2.6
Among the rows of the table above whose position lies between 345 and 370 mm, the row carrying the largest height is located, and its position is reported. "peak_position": 356.0 mm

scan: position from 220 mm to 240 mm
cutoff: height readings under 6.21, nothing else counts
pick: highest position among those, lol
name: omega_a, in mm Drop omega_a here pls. 238.5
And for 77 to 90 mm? 88.5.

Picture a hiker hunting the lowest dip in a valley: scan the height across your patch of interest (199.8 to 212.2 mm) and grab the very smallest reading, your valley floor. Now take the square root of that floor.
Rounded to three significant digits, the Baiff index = 2.07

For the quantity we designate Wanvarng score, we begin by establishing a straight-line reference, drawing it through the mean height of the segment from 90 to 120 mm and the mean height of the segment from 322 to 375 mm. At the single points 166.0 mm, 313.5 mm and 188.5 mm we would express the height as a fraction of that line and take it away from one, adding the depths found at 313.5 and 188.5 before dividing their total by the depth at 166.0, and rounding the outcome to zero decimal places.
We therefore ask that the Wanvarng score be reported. 1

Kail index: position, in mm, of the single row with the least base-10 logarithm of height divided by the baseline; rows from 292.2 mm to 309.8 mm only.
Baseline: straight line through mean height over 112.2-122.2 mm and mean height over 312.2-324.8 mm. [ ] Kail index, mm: 301.0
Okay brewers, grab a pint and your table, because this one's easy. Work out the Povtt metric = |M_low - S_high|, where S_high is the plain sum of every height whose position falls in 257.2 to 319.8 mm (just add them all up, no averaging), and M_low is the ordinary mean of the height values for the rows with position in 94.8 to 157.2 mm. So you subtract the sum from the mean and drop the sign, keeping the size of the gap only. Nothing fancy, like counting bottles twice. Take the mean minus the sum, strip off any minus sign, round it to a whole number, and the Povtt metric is 152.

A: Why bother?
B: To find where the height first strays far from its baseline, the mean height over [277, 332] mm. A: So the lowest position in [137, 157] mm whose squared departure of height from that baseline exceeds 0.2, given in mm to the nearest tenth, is 146.0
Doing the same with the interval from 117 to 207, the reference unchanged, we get 128.5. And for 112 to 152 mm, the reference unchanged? 128.5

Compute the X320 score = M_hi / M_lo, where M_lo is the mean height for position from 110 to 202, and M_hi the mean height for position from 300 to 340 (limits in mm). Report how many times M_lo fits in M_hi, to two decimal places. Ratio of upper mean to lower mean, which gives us 1.08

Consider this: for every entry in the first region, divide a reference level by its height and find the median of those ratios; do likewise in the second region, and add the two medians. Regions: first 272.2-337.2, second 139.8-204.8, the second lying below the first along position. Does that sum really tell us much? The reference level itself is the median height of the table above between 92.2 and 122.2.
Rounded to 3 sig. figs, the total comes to 1.97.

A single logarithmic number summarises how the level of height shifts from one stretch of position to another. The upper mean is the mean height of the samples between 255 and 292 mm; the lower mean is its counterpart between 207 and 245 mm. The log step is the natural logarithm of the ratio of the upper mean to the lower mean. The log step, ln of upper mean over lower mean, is 0.28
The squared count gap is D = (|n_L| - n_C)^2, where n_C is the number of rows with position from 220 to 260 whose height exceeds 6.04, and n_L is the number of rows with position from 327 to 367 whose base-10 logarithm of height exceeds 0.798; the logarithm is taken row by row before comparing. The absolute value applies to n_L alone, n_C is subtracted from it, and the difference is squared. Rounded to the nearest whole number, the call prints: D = 64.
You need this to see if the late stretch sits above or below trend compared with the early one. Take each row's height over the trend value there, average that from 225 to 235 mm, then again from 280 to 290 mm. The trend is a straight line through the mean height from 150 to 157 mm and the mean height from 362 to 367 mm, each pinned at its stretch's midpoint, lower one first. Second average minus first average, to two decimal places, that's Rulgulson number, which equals 0.23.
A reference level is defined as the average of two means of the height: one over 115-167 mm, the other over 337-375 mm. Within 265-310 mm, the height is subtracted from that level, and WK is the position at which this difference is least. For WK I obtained 288.5 mm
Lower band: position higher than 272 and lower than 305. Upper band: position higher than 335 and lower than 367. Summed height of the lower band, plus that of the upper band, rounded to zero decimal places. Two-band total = 167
